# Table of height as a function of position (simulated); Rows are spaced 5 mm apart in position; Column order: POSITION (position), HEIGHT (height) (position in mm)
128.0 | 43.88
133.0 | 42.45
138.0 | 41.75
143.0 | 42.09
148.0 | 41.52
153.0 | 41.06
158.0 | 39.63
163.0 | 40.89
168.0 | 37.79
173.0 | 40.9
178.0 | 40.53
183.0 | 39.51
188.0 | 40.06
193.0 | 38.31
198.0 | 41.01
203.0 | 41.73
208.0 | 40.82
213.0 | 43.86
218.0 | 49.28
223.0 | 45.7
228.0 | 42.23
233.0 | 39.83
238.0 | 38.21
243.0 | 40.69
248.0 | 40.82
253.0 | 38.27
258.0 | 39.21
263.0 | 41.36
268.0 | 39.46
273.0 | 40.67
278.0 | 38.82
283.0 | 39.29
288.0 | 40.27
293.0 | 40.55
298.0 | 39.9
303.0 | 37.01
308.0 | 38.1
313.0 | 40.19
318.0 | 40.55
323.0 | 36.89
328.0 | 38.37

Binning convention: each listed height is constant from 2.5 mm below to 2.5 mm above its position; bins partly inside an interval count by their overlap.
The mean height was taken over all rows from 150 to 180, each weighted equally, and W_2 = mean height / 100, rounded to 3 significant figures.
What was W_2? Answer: 0.401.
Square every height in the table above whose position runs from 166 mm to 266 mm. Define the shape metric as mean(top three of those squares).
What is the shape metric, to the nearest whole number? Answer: 2147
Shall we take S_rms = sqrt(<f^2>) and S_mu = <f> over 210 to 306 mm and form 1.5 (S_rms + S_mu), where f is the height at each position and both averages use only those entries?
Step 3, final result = 123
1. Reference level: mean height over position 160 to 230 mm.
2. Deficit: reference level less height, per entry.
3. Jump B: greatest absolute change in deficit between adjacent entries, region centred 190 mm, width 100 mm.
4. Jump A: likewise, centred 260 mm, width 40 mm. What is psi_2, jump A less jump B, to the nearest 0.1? -2.9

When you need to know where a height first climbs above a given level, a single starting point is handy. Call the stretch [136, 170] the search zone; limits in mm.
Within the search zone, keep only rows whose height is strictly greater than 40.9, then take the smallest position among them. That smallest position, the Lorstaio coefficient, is 138.0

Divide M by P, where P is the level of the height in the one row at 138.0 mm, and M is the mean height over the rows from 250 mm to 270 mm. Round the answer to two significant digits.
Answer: 0.95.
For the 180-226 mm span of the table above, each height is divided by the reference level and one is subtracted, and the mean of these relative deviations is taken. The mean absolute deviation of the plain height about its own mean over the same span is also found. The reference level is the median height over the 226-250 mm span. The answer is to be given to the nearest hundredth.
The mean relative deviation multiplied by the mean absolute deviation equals 0.10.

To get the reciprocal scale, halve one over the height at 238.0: 0.0131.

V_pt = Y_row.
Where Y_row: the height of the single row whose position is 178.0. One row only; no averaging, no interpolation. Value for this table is 40.53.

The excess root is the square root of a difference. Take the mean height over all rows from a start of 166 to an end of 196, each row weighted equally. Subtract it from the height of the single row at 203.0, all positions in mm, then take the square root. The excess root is 1.5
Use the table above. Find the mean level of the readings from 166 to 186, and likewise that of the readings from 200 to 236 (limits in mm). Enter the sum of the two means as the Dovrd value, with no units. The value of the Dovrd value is 83.0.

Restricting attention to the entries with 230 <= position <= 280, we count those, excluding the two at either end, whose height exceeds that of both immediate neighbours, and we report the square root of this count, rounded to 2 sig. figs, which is 1.7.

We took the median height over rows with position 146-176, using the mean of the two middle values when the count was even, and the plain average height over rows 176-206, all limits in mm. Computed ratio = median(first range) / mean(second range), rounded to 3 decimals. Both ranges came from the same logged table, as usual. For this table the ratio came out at 1.017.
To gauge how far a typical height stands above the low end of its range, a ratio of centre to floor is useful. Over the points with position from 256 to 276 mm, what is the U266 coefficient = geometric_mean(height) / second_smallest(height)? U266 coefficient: 1.02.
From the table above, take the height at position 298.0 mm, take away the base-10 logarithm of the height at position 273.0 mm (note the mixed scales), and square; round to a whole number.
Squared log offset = 1466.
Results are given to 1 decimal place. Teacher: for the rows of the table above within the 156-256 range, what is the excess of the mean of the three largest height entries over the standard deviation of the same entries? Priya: 43.6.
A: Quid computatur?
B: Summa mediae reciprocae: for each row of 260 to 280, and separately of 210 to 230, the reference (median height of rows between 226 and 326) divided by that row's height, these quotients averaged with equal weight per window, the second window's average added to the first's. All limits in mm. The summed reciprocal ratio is 1.879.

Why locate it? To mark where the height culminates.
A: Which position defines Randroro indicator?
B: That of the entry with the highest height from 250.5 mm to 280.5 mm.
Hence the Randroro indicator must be 263.0 mm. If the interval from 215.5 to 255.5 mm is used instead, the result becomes 218.0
